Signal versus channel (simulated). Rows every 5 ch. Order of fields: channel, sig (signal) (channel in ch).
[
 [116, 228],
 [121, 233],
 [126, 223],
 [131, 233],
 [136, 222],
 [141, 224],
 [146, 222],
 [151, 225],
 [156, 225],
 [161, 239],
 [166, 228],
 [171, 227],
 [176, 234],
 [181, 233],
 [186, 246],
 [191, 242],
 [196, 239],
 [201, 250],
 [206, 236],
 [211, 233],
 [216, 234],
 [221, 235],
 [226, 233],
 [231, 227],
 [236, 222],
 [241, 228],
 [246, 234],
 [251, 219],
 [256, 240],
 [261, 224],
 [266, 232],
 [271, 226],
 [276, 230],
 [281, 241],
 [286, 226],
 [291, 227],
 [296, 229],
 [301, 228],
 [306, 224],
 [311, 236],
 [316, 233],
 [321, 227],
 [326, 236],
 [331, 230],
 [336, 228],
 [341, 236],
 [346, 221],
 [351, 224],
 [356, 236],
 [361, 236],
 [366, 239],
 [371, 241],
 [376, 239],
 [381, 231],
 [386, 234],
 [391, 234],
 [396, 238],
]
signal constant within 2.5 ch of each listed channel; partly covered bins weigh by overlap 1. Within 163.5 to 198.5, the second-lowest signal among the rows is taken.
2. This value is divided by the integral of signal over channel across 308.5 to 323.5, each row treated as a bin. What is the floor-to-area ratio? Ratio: 0.066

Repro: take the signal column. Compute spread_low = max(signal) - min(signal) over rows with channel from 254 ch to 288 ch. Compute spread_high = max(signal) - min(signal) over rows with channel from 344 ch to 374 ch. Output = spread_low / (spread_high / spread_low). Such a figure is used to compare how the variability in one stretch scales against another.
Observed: 14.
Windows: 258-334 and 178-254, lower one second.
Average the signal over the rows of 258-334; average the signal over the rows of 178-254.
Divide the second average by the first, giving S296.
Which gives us 1.02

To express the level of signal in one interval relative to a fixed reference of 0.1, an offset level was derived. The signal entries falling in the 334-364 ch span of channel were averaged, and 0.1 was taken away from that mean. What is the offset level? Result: 230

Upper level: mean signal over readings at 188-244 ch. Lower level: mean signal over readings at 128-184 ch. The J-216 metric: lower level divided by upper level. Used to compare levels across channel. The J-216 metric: 0.974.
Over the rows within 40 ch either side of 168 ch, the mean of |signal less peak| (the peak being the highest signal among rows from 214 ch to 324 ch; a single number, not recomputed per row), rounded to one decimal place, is 10.1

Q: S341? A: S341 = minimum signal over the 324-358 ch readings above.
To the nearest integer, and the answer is 221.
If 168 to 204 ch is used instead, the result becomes 227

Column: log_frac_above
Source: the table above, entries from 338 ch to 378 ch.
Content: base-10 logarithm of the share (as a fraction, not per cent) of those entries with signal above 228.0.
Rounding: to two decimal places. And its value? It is -0.12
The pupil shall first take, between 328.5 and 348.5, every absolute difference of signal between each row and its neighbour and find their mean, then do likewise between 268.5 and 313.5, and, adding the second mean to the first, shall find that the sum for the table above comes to 15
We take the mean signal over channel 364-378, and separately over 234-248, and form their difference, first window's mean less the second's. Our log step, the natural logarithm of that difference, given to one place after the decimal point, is 2.5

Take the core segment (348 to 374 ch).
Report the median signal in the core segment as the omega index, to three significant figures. 236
